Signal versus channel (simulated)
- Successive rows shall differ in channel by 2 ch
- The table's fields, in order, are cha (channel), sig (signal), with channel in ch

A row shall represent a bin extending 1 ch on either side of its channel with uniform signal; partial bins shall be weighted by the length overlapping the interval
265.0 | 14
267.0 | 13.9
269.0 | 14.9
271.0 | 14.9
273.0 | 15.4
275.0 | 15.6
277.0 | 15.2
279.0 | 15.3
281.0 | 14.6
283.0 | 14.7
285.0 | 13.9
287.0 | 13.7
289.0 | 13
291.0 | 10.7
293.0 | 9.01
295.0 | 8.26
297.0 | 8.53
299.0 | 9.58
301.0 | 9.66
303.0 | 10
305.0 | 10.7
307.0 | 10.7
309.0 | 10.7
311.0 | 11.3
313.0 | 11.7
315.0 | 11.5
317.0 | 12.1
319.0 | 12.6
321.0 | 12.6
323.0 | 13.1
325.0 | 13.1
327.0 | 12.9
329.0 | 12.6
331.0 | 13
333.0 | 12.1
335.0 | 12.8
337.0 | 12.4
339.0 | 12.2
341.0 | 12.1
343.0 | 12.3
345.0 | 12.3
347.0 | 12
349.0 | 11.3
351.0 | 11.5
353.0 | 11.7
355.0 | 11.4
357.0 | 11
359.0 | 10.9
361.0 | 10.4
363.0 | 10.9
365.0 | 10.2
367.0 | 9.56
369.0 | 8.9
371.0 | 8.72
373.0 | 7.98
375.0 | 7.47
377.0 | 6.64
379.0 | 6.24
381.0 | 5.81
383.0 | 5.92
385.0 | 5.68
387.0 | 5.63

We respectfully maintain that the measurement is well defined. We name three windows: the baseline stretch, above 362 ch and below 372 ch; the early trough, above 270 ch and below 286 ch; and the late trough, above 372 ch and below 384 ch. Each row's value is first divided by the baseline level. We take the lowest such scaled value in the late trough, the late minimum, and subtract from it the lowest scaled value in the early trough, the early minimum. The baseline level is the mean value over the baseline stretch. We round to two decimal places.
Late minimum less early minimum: -0.84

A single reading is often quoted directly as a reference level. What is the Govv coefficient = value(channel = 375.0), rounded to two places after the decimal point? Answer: 7.47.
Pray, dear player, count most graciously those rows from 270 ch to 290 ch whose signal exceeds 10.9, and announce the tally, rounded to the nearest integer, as 10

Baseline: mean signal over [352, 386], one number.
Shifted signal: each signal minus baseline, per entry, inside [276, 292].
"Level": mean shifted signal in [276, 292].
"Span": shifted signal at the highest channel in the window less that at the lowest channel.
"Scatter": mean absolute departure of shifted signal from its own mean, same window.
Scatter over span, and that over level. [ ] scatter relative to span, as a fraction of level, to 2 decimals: -0.05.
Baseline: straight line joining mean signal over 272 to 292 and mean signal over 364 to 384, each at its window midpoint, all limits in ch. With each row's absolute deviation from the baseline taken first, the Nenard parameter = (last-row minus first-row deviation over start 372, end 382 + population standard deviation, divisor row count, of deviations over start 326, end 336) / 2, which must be 0.8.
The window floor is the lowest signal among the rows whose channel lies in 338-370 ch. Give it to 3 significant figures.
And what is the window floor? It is 8.90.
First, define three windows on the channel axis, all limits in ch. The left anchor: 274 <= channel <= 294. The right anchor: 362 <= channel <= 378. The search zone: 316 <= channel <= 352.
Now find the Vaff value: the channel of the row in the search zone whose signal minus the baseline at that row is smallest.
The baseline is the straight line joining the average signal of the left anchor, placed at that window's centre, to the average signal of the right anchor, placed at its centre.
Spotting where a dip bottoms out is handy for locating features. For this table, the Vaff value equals 317.0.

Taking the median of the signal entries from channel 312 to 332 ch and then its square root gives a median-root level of 3.55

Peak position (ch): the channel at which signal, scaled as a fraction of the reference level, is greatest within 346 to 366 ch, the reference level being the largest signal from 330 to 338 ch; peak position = 347.0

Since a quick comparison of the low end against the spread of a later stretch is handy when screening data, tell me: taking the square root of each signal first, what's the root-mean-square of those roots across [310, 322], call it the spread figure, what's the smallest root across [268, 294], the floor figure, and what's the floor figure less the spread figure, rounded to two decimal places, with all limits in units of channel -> -0.46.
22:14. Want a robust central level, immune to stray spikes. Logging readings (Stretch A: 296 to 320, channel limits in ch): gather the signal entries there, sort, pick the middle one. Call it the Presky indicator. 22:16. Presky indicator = 10.7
